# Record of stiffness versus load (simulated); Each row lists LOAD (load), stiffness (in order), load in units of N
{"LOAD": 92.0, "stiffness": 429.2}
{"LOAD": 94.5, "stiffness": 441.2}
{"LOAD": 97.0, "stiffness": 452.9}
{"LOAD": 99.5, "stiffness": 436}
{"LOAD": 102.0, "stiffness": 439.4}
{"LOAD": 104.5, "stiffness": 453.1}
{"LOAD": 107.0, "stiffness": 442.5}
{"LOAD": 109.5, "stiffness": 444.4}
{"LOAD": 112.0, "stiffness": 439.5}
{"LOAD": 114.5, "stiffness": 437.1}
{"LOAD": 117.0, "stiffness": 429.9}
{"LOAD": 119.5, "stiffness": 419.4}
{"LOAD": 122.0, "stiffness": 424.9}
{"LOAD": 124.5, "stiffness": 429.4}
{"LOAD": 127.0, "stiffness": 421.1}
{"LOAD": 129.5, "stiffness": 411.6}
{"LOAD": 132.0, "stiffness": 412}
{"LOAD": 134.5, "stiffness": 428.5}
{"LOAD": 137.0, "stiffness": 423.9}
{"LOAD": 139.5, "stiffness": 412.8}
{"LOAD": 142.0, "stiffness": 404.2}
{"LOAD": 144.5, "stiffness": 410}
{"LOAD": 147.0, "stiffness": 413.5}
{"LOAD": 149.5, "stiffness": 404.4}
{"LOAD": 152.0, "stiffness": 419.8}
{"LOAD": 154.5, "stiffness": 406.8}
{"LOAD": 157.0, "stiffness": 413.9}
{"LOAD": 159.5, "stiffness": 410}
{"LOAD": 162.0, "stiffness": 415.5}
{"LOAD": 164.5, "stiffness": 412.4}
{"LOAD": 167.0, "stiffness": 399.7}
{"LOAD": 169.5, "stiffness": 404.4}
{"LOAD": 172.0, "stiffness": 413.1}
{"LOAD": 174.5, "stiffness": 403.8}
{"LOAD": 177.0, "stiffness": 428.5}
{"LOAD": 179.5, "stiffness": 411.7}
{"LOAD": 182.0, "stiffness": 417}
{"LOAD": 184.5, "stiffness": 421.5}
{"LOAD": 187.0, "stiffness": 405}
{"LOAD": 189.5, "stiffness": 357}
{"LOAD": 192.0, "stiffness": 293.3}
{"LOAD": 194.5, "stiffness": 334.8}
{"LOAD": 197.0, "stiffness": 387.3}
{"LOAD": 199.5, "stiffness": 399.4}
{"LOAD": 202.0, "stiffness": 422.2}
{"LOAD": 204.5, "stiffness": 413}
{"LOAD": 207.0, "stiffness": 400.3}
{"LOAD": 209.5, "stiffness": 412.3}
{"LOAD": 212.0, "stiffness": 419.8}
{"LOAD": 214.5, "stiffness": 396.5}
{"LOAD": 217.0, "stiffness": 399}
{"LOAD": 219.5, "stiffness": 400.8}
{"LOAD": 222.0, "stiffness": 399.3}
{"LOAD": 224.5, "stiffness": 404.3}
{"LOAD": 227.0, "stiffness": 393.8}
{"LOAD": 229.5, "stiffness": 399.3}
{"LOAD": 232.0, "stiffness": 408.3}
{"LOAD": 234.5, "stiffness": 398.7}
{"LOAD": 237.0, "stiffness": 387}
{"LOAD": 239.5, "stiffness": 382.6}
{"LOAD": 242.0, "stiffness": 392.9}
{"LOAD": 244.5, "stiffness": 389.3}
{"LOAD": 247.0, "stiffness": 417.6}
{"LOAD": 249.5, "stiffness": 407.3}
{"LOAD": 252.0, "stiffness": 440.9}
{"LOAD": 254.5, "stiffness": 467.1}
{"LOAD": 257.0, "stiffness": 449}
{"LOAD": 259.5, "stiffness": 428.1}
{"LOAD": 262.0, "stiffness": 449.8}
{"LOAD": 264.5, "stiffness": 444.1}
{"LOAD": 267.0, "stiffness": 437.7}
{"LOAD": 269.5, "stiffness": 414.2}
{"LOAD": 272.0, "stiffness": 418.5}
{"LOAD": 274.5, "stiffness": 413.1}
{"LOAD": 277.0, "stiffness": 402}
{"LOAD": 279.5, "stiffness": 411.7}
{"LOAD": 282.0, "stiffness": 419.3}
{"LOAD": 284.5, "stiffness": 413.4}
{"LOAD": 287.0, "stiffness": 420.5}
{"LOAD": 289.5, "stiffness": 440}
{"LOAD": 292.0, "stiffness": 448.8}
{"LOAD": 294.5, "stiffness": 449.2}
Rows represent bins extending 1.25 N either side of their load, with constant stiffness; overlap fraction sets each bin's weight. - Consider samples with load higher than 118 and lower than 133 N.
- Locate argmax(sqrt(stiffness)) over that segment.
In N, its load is 124.5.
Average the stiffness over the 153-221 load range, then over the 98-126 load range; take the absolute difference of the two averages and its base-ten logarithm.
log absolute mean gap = 1.56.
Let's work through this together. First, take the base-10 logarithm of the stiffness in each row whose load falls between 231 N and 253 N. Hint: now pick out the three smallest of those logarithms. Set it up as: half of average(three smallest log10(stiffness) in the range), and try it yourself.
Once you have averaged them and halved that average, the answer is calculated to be 1.29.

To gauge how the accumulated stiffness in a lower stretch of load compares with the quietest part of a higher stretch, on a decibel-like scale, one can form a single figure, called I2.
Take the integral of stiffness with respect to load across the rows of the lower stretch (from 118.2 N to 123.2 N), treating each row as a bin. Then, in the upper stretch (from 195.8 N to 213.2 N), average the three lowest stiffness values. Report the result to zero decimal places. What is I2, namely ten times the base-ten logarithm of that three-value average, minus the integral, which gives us -2085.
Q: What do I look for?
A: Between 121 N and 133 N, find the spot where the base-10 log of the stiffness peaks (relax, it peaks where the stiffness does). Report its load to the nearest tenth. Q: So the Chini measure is 124.5 N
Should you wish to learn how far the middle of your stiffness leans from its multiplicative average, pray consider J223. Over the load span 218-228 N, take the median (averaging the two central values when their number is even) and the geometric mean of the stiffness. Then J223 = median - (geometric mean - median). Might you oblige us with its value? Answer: 401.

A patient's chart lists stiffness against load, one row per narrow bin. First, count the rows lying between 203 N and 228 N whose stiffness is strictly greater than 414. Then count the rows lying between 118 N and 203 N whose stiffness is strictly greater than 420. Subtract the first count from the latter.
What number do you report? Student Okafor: 7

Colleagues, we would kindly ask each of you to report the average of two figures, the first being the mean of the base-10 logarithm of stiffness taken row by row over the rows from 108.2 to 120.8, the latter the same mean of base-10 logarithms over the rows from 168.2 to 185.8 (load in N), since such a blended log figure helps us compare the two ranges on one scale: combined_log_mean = 2.63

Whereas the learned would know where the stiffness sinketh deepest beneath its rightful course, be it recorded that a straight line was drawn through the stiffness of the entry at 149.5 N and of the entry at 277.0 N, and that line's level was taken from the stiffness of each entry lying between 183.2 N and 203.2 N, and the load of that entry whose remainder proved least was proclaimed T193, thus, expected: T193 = 192.0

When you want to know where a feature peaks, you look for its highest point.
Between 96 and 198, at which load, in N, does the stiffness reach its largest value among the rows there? 104.5 N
